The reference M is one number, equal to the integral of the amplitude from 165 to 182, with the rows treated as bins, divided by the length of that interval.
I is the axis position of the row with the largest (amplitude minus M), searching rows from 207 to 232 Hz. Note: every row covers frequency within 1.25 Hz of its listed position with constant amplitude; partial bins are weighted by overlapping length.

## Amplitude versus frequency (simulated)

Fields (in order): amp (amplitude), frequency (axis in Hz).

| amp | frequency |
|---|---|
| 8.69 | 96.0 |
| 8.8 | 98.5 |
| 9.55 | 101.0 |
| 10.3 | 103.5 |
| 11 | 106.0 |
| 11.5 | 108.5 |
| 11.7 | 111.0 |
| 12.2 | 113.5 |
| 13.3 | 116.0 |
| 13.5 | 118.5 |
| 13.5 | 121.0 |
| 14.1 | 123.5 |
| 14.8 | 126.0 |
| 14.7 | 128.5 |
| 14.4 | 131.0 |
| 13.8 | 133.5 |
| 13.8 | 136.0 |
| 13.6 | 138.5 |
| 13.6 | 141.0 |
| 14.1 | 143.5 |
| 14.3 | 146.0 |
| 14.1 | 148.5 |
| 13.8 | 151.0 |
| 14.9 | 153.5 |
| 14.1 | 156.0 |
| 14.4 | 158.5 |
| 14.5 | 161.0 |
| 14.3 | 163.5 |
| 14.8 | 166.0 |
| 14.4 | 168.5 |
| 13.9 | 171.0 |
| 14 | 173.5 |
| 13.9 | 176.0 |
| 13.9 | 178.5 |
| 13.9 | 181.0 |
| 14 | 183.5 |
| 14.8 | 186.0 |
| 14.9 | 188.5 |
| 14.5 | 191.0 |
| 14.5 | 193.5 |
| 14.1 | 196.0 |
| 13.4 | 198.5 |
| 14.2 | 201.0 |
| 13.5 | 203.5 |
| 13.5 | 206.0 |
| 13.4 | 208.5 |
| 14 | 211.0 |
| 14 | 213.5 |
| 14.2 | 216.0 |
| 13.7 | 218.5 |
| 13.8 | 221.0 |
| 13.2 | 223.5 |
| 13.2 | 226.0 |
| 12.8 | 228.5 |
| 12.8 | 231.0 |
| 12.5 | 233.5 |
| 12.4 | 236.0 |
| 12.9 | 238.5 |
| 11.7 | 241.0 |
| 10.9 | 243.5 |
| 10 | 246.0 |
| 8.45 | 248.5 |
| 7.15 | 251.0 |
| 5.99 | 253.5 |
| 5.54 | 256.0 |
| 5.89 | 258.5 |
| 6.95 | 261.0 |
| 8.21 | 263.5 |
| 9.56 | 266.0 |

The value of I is 216.0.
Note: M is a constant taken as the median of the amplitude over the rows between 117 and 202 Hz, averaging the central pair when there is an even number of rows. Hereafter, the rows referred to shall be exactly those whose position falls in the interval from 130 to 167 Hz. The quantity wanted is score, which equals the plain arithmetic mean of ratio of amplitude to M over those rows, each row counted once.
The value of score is 1.00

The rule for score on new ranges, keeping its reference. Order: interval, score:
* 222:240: 0.91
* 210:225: 0.98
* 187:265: 0.84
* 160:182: 1.01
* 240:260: 0.58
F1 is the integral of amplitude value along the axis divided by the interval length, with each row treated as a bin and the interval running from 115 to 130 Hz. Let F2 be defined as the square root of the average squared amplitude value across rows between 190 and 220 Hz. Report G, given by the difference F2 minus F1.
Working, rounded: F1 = 14.0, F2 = 13.9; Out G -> 0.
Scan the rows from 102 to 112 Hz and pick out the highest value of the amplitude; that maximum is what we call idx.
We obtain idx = 11.7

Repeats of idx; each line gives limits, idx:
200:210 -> 14.2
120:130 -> 14.8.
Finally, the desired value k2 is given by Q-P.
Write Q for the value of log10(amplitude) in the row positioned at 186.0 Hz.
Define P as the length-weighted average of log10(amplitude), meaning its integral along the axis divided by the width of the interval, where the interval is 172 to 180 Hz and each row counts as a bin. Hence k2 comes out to 0.026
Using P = 1.14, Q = 1.17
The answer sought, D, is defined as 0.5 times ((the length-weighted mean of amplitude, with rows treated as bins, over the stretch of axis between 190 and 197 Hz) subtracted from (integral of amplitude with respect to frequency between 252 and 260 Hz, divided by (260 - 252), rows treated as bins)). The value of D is -4.2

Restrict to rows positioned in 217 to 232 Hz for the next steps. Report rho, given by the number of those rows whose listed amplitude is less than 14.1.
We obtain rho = 6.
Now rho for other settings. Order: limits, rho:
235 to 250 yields 6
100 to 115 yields 6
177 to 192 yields 3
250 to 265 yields 6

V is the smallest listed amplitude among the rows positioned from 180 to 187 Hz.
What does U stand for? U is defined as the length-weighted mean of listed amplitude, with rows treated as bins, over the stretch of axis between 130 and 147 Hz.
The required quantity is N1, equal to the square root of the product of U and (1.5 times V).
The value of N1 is 17.0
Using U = 13.9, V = 13.9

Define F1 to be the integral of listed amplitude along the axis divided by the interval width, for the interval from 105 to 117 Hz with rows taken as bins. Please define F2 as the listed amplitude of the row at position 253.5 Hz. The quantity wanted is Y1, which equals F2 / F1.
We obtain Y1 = 0.5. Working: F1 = 11.9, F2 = 5.99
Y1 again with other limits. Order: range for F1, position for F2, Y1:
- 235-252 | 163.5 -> 1.4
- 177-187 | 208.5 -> 0.9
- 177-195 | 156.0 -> 1.0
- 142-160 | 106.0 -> 0.8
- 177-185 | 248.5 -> 0.6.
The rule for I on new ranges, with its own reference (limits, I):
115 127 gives 126.0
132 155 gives 153.5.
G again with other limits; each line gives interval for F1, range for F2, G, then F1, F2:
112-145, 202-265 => -2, 13.8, 11.6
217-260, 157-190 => 4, 10.8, 14.3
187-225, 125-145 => 0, 13.9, 14.1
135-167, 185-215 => 0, 14.2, 14.1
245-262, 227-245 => 5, 7.1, 12.3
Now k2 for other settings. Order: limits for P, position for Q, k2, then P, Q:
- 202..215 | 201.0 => 0.016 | 1.14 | 1.15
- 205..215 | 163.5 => 0.017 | 1.14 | 1.16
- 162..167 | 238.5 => -0.052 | 1.16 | 1.11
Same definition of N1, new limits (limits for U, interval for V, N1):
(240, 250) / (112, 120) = 13.6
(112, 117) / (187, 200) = 16.0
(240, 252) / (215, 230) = 13.6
